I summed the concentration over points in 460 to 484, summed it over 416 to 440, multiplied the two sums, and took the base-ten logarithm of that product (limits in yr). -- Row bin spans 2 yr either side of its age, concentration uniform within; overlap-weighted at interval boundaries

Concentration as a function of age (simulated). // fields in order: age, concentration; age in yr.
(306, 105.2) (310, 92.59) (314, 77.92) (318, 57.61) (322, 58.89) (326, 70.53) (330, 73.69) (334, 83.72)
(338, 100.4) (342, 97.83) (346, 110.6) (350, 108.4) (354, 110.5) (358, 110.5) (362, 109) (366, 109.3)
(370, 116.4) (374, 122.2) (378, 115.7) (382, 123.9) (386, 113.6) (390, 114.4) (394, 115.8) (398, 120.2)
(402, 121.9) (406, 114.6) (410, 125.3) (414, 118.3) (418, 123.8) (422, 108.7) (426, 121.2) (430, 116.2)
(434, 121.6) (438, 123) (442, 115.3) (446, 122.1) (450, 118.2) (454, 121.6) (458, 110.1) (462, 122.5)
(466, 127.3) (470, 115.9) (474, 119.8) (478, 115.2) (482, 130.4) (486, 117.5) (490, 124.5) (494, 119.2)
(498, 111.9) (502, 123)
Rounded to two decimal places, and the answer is 5.72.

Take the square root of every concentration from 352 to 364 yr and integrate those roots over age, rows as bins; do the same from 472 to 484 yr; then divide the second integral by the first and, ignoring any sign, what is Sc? 1.05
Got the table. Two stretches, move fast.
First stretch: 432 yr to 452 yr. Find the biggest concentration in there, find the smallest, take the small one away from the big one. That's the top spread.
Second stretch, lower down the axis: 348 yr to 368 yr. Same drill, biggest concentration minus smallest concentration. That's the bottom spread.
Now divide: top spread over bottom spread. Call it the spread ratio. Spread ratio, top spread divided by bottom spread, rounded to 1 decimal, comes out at 3.7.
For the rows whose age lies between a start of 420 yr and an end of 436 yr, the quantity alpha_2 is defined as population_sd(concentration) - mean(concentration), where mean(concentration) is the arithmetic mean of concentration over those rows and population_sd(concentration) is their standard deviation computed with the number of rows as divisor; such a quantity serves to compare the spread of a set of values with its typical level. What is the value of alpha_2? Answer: -112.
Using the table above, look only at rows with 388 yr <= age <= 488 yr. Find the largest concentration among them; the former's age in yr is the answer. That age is 482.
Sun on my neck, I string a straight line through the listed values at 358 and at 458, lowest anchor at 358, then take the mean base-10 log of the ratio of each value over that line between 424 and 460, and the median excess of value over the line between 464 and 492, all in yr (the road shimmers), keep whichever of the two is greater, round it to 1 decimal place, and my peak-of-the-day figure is 9.8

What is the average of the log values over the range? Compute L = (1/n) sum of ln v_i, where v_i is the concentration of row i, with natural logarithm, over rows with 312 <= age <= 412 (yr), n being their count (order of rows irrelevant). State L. 4.61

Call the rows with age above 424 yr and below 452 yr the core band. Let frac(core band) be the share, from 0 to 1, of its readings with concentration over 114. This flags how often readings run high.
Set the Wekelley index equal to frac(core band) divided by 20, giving 0.050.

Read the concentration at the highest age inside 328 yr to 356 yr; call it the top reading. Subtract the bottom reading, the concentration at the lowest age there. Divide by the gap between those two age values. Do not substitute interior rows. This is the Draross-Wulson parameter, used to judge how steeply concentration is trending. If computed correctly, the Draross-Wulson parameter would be 1.5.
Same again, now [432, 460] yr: -0.5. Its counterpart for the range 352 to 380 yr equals 0.2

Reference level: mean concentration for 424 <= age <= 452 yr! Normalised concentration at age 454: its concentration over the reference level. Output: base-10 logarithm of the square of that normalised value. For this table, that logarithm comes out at 0.014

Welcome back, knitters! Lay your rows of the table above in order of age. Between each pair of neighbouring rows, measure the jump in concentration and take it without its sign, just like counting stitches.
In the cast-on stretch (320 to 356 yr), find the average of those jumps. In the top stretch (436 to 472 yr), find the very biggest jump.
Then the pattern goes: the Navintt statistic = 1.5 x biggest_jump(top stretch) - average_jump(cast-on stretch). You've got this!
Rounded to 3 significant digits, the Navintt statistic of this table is 11.0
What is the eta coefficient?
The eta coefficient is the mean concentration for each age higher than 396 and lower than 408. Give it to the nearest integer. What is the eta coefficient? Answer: 119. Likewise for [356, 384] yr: 115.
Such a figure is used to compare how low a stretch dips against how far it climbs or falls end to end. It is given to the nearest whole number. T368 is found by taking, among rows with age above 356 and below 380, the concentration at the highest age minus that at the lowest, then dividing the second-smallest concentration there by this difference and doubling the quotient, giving 42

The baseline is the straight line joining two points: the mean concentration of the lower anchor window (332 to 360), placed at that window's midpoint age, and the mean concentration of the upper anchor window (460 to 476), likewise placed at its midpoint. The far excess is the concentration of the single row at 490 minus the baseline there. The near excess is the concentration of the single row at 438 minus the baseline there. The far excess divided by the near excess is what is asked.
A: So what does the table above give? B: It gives -0.03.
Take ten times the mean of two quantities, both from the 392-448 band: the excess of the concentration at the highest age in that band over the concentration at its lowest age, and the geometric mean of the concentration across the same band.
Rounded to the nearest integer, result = 627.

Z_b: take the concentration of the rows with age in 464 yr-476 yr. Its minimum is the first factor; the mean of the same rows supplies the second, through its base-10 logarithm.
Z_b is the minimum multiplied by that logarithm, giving 241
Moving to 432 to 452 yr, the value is 240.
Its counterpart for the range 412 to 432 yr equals 225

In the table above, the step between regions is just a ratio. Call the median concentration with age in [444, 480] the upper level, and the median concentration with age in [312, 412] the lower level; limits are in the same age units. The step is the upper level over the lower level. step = 1.08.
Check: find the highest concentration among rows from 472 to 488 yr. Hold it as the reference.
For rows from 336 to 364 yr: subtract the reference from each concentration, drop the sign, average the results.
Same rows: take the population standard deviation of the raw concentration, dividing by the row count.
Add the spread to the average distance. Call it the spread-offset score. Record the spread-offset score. 28.6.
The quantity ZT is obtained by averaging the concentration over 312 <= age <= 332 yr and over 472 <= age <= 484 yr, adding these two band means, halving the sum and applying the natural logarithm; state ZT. 4.55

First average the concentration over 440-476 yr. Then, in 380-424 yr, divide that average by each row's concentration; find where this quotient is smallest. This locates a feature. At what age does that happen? 410 yr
